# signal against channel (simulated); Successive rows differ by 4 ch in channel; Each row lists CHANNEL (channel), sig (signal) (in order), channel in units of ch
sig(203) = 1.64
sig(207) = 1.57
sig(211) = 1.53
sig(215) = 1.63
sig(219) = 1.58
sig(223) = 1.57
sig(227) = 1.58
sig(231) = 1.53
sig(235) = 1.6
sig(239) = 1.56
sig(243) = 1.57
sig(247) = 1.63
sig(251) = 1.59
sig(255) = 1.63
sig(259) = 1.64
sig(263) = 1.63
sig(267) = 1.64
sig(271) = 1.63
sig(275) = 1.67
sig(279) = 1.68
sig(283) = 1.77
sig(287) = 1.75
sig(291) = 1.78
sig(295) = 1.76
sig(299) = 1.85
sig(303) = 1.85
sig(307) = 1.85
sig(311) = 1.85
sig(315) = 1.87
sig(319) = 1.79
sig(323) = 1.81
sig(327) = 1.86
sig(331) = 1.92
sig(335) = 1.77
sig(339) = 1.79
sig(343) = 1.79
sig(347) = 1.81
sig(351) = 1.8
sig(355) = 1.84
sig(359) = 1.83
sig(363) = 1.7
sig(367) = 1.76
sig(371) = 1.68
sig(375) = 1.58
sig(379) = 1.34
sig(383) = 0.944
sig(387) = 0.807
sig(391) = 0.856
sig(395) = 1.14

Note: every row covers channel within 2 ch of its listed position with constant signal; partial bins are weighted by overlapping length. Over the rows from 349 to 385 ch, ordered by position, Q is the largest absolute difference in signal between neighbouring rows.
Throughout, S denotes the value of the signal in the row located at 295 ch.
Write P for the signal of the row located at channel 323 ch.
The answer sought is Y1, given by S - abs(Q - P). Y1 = 0.35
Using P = 1.81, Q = 0.396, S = 1.76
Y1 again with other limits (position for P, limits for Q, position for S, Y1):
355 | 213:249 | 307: 0.08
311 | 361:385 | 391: -0.60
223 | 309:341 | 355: 0.42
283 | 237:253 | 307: 0.14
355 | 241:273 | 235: -0.18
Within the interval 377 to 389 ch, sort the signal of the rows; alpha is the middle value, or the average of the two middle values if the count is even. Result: 0.94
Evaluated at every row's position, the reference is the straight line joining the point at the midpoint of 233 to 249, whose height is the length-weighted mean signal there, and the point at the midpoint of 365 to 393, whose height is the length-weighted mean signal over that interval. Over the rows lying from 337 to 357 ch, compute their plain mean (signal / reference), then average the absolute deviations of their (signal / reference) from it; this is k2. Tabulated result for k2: 0.020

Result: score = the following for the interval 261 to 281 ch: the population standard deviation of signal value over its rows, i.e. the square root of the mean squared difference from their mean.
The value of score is 0.021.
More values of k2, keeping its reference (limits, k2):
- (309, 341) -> 0.026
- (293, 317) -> 0.026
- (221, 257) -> 0.026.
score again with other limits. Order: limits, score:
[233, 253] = 0.024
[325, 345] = 0.056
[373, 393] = 0.303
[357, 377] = 0.083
